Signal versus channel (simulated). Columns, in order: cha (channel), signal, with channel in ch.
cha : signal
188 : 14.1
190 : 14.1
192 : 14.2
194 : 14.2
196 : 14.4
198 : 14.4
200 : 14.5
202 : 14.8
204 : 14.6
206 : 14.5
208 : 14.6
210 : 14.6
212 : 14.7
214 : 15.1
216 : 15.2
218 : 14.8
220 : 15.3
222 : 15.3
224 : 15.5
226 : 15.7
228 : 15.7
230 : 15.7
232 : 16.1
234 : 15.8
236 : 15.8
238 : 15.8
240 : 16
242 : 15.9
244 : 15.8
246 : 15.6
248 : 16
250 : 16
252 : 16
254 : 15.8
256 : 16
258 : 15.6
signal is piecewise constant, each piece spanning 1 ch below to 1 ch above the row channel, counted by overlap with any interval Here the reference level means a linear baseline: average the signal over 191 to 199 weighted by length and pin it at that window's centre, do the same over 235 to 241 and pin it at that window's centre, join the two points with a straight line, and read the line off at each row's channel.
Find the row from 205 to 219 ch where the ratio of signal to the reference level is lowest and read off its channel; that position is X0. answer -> 218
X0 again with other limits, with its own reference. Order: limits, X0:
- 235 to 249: 246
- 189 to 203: 194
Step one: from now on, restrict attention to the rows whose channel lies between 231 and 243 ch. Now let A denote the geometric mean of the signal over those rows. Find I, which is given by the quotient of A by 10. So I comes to 1.59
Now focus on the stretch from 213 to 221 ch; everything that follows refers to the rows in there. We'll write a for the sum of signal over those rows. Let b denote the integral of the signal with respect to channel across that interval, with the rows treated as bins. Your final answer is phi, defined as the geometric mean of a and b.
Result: 85.4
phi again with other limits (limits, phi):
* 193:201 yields 81.3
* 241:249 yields 89.5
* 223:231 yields 88.5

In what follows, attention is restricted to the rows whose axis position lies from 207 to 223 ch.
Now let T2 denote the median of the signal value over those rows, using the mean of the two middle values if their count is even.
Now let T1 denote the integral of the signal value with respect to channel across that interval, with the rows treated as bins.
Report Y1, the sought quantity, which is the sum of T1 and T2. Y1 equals 254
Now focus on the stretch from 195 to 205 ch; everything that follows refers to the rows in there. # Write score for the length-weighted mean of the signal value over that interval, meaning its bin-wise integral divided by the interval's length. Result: 14.5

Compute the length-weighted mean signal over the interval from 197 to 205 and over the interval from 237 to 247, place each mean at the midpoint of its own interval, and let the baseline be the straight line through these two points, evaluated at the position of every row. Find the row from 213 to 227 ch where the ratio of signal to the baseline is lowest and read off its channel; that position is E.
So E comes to 218 ch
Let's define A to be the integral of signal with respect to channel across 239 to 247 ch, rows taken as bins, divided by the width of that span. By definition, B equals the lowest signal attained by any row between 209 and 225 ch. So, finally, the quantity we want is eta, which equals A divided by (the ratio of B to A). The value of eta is 17.2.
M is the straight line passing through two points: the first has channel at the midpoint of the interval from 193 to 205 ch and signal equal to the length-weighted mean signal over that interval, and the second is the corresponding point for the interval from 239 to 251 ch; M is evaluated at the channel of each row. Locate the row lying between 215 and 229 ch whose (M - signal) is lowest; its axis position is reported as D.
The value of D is 226 ch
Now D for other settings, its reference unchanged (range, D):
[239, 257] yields 240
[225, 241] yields 232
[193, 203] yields 202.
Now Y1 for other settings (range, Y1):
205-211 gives 102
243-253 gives 175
